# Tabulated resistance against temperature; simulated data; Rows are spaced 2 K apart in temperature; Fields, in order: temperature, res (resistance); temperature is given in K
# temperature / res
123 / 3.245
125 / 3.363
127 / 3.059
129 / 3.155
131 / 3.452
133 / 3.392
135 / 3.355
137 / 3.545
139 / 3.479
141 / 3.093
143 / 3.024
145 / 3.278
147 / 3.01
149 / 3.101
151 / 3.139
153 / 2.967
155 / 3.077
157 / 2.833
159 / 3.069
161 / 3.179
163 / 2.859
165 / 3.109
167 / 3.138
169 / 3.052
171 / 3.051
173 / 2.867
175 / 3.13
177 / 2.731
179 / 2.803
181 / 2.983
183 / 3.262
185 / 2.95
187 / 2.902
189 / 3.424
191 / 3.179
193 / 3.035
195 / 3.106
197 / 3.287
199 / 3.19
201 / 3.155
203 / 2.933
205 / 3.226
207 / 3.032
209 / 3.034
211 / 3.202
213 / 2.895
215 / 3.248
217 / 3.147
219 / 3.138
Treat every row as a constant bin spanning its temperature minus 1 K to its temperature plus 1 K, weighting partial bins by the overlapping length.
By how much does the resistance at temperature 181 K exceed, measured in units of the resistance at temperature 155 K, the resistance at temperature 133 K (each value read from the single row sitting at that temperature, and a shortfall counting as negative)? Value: -0.13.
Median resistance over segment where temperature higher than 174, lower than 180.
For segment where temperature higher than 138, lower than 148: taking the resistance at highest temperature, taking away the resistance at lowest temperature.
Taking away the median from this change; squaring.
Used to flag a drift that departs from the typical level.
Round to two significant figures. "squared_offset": 11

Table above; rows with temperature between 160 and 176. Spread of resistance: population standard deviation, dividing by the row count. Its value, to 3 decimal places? 0.114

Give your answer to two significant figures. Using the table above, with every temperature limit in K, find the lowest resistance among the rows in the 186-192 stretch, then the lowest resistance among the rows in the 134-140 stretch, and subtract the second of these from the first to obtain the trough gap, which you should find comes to -0.45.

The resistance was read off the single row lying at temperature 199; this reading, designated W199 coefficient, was 3.19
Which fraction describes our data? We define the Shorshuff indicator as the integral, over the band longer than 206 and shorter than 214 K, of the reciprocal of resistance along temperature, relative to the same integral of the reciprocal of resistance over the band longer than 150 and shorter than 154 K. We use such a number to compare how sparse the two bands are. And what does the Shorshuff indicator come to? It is 2.0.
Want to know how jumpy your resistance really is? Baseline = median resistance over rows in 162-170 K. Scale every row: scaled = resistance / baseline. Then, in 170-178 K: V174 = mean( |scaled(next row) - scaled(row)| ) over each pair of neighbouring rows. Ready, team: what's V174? 0.09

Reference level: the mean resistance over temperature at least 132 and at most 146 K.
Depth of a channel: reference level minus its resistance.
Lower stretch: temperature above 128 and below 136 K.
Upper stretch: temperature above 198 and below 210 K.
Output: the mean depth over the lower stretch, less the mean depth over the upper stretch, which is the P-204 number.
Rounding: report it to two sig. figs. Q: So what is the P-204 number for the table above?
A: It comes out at -0.24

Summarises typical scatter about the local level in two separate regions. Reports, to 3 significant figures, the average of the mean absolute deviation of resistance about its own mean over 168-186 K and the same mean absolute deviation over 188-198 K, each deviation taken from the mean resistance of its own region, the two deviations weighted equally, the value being 0.123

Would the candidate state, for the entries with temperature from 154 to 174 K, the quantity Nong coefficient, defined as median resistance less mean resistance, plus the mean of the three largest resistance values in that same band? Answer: 3.18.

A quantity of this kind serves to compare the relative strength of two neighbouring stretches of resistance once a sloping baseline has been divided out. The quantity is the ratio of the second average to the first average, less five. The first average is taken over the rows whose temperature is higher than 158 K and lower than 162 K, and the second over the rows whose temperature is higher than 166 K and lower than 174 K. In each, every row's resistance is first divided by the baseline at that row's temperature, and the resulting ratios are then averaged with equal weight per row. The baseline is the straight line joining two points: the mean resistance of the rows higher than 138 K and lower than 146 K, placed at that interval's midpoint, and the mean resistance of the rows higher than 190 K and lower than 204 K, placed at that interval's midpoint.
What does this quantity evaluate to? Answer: -4.03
